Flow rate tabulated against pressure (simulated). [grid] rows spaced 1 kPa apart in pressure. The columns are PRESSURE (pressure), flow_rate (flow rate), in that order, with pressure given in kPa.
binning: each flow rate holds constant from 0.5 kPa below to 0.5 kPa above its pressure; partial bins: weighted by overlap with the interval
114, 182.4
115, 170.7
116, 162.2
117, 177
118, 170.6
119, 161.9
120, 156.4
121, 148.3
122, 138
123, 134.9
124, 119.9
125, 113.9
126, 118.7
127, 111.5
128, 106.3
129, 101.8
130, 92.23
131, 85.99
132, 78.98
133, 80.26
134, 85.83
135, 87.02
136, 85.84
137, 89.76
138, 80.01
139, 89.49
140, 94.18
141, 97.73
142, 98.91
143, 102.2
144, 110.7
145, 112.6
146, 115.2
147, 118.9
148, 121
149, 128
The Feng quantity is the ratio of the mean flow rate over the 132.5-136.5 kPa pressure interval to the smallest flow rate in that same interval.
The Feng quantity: 1.06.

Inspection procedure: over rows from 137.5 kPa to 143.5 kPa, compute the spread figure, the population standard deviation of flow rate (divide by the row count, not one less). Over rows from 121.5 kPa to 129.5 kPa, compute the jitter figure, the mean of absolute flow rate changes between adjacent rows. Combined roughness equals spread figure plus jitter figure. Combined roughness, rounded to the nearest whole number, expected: 14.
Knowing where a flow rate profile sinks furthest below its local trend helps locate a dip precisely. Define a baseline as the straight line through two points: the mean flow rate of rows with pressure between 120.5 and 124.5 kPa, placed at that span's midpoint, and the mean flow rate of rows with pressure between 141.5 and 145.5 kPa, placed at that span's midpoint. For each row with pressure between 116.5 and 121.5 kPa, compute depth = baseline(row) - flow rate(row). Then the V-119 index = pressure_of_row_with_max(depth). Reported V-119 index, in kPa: 121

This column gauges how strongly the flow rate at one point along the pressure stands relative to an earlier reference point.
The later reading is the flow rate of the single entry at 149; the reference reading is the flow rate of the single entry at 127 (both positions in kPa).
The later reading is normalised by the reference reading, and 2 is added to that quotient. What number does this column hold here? 3.1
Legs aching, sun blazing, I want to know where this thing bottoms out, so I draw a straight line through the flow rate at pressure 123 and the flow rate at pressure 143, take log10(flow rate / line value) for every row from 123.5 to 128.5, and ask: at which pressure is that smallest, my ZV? 128 kPa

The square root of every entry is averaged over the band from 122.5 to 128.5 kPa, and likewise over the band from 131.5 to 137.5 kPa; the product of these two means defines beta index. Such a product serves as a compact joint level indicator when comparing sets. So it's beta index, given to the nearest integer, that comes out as 100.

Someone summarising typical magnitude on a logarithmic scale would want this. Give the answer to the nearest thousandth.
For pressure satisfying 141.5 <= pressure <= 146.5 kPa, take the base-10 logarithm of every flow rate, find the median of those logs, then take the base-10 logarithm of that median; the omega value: 0.311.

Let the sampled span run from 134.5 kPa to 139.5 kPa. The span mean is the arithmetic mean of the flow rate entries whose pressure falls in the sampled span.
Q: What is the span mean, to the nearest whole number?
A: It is 86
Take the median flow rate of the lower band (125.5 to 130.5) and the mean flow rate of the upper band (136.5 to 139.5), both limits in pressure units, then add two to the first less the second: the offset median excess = 22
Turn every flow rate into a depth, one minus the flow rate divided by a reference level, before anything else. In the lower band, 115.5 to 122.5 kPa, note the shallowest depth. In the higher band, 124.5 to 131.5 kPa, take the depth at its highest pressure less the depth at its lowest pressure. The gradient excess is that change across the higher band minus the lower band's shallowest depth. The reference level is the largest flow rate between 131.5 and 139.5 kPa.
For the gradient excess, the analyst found 1.3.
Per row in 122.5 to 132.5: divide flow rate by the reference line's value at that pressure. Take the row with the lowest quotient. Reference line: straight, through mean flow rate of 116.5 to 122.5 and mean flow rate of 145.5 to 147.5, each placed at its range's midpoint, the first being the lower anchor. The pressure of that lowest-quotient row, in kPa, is 132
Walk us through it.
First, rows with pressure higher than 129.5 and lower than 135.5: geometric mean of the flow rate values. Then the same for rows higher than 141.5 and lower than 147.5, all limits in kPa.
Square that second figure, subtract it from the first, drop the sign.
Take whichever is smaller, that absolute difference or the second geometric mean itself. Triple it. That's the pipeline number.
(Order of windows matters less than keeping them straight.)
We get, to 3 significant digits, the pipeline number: 329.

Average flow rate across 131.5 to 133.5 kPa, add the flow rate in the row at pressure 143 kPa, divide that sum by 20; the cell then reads 9.1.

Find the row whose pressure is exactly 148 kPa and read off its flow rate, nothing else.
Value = 121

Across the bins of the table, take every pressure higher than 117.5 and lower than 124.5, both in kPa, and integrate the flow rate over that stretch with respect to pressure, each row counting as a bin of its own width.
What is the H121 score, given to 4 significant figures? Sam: 1030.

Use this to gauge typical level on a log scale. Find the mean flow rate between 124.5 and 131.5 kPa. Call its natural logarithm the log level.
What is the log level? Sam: 4.65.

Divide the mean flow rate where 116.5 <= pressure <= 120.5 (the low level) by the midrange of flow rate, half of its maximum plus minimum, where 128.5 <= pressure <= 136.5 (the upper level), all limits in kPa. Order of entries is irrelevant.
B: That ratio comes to 1.8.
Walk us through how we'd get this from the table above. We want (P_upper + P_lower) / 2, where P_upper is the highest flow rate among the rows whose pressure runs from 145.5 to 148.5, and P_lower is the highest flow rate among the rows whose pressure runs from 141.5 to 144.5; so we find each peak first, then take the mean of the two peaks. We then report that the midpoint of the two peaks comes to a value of 116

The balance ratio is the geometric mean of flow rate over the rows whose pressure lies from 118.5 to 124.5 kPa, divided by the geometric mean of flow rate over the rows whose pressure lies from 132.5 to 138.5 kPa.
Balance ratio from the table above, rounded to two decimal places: 1.68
